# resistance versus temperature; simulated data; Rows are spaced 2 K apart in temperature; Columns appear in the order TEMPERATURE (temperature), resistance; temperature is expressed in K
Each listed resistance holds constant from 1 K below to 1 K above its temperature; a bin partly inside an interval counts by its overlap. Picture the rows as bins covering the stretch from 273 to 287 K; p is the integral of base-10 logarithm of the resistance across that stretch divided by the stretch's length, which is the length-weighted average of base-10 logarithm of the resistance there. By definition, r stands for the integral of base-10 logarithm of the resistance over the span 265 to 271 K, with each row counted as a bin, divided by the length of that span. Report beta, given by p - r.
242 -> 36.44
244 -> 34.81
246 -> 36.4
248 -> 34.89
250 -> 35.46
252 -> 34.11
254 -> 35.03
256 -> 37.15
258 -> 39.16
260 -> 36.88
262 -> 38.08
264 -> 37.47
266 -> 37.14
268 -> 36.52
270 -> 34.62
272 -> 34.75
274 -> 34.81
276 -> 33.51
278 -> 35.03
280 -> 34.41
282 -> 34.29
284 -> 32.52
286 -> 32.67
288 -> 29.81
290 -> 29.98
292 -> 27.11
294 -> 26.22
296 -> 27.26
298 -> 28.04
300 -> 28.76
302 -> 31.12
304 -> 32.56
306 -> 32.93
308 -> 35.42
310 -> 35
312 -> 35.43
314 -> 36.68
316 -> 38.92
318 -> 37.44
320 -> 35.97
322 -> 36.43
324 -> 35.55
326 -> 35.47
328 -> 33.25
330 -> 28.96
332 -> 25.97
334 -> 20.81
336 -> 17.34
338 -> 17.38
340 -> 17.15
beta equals -0.03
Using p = 1.53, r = 1.56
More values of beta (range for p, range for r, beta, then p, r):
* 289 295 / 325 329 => -0.09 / 1.44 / 1.54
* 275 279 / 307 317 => -0.02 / 1.53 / 1.56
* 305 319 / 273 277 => 0.02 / 1.56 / 1.53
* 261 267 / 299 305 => 0.09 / 1.57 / 1.49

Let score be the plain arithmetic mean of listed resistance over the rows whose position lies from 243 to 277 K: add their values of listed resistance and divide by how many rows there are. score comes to 35.9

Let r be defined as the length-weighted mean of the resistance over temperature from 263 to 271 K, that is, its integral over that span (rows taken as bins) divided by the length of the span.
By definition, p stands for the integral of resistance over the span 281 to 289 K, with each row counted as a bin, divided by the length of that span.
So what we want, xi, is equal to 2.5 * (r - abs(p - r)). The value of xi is 81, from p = 32.3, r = 36.4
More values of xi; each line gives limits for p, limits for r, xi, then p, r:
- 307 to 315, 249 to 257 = 88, 35.6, 35.4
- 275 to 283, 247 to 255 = 86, 34.3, 34.9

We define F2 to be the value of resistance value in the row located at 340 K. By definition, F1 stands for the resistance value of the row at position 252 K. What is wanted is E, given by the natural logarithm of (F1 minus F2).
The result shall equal 2.83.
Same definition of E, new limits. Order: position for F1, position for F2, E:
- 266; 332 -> 2.41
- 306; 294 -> 1.90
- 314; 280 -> 0.82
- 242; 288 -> 1.89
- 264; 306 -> 1.51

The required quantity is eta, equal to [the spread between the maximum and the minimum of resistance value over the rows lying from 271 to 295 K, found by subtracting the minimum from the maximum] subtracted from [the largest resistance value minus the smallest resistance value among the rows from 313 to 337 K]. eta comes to 13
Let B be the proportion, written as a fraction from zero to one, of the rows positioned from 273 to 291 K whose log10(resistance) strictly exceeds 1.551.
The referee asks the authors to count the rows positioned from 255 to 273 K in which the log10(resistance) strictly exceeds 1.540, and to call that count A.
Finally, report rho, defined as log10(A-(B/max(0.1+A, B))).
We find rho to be 0.90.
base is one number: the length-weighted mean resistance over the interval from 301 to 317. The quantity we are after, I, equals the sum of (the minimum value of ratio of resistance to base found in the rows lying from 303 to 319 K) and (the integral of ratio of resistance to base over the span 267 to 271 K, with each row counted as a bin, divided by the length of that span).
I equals 1.96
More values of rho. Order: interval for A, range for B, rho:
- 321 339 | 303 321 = 0.46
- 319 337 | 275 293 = 0.60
